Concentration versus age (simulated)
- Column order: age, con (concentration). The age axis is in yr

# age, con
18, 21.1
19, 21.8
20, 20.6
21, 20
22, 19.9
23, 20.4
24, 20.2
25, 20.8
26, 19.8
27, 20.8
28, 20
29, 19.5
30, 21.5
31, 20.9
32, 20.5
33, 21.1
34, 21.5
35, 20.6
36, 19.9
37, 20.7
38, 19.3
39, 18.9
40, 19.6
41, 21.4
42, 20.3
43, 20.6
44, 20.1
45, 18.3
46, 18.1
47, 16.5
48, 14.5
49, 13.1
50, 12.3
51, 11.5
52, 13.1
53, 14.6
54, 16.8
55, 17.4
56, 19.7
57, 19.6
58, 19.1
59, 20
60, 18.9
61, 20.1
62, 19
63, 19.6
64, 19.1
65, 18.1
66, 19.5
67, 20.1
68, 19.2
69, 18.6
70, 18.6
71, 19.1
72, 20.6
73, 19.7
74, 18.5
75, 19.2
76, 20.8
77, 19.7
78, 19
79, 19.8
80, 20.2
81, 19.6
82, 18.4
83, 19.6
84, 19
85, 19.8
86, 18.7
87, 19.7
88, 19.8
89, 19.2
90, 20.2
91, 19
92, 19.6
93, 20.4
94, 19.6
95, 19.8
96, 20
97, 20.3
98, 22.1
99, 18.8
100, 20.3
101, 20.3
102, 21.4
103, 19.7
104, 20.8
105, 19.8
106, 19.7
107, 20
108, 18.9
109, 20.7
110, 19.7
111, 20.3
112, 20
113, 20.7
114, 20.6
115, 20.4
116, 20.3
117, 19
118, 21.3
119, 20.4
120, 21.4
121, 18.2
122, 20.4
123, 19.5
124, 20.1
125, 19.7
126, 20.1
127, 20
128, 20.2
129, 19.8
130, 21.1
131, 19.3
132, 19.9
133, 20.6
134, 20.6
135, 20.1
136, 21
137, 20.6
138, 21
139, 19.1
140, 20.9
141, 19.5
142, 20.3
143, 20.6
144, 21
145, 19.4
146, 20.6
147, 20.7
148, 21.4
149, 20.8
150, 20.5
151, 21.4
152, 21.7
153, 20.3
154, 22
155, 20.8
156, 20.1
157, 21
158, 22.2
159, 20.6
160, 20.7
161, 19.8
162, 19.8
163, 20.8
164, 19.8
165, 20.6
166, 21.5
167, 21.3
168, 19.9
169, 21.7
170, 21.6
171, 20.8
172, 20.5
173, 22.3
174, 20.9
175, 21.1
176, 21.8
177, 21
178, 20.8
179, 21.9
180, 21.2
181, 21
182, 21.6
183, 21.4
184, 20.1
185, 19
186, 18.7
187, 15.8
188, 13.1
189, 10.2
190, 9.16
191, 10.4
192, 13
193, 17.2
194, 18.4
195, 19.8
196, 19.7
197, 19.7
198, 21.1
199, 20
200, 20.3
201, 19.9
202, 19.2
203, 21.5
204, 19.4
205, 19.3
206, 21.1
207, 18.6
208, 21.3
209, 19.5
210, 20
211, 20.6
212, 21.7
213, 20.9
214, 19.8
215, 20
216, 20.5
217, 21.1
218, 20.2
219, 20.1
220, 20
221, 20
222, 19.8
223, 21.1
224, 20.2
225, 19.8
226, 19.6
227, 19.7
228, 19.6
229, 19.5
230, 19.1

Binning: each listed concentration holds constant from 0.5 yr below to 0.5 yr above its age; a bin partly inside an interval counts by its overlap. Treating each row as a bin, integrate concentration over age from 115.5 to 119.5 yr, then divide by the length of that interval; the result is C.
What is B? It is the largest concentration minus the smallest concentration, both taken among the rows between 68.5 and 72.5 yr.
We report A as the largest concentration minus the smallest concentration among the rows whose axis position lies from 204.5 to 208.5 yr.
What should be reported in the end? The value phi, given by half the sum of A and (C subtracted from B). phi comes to -8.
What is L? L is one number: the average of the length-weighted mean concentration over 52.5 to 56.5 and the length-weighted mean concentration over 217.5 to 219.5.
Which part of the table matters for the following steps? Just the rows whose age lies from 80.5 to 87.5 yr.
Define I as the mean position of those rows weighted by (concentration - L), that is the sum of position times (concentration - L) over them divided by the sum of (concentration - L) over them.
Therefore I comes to 84.3 yr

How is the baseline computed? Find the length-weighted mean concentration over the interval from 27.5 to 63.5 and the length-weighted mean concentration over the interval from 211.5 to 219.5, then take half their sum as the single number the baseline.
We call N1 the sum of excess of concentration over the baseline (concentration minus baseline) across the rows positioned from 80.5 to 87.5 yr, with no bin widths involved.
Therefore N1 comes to -2.1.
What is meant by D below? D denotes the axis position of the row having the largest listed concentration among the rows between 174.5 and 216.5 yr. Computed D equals 179 yr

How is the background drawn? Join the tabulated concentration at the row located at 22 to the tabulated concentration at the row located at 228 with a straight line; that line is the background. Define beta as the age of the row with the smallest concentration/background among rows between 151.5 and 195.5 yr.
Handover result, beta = 190 yr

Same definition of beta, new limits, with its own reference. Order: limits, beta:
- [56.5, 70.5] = 65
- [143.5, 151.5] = 145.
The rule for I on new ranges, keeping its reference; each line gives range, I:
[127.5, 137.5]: 132.8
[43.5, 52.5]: 50.1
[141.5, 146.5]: 143.9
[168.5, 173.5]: 171.0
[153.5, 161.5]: 157.1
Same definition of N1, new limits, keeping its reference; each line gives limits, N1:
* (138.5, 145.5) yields 3.9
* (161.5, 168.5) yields 6.8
